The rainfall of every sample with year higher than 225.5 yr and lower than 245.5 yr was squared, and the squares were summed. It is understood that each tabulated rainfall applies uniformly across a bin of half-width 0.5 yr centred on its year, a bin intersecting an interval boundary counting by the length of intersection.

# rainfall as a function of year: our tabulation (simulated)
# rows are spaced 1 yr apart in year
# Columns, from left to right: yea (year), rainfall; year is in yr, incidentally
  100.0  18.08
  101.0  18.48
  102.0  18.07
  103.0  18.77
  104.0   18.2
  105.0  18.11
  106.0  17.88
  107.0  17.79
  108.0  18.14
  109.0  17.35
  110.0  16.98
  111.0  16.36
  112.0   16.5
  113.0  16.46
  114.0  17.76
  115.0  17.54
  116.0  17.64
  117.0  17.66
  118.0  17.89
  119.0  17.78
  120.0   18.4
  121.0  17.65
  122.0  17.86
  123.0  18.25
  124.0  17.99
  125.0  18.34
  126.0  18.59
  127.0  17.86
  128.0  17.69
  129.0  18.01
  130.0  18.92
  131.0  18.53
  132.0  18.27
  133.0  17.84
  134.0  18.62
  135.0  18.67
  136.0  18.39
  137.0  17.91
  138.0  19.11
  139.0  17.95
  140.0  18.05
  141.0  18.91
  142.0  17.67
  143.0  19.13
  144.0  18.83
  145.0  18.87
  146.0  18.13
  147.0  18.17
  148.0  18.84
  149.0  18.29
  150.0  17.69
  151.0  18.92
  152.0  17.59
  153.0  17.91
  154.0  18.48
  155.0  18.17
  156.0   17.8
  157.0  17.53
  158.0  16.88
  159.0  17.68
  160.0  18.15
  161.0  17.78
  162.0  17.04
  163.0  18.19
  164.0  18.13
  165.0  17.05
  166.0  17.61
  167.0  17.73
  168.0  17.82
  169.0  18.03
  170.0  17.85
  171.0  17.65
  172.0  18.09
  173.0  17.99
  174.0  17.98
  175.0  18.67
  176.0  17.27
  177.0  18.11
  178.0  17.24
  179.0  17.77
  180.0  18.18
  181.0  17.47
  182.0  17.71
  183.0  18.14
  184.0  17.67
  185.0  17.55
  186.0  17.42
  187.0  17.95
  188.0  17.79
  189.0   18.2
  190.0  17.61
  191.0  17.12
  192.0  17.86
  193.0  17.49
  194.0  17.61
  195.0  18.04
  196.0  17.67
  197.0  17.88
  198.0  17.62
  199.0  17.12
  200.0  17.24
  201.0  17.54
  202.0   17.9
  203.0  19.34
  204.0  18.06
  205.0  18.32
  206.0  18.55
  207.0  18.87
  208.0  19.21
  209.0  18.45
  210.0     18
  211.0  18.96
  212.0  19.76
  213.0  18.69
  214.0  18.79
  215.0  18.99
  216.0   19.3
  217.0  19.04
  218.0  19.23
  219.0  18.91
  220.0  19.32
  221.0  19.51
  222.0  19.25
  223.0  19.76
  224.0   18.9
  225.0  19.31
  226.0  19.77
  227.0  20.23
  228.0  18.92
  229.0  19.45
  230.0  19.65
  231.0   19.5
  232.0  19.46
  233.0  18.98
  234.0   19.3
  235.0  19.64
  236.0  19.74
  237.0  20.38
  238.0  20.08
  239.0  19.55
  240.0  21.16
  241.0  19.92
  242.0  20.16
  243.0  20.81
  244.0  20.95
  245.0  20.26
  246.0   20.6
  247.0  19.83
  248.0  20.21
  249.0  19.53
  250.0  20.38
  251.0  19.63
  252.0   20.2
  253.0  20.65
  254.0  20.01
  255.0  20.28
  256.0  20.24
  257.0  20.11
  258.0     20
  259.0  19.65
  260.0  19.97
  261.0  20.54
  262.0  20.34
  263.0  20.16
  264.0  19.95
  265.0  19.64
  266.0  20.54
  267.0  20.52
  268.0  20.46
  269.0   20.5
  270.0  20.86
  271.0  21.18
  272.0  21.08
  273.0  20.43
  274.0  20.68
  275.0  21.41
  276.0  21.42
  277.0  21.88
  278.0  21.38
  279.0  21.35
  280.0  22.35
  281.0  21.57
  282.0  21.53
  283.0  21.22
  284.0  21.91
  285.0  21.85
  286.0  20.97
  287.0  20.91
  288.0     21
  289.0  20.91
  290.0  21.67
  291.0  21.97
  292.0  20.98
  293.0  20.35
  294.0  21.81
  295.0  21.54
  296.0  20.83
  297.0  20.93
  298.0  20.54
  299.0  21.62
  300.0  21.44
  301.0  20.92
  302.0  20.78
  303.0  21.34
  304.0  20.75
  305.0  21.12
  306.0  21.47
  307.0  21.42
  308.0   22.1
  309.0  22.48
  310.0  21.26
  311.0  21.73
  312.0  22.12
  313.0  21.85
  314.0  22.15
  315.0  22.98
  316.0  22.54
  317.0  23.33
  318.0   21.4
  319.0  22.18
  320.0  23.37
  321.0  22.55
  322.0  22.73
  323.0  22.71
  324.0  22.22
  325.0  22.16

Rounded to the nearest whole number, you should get 7924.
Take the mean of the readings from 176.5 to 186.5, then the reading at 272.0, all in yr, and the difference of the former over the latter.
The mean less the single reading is -3.4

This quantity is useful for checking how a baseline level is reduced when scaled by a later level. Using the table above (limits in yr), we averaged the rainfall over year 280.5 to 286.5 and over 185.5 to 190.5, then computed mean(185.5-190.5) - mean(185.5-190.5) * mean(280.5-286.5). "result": -365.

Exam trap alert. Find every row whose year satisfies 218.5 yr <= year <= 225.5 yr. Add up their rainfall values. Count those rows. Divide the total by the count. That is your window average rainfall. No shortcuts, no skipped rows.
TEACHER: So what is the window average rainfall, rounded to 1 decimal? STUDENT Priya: 19.3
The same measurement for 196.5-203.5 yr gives 17.8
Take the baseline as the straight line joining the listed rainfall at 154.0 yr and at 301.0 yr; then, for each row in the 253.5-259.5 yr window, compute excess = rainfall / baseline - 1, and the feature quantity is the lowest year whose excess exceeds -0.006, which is 255.0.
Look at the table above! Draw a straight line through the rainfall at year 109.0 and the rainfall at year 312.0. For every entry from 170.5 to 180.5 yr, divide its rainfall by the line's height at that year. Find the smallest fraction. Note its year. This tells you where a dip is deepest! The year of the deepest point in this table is 178.0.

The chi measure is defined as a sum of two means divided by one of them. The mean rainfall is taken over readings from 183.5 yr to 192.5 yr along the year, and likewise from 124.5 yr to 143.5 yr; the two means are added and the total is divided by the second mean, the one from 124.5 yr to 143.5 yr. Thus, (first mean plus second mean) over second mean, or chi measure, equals 1.96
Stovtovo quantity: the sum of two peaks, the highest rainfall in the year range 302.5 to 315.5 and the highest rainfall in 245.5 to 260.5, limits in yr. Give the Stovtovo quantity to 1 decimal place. 43.6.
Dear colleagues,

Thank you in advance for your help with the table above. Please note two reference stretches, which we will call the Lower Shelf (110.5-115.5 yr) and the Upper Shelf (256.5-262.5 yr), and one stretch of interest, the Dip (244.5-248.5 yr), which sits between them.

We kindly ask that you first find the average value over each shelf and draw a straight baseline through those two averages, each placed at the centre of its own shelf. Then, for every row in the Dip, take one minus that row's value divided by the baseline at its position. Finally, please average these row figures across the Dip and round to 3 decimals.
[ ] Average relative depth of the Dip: -0.020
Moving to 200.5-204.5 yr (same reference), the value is 0.035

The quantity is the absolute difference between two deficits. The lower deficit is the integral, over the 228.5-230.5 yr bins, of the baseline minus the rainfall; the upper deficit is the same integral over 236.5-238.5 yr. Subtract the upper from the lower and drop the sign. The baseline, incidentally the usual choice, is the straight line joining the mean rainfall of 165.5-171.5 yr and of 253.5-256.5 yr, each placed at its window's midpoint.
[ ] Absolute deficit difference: 0.9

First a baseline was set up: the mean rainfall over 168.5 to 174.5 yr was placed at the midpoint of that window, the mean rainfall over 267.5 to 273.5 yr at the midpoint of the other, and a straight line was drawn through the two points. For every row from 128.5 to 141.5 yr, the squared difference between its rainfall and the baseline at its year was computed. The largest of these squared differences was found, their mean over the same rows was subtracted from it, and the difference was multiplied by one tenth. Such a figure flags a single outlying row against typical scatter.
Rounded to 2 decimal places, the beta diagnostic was 0.23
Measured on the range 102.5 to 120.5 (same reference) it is 0.53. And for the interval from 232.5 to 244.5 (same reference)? 0.13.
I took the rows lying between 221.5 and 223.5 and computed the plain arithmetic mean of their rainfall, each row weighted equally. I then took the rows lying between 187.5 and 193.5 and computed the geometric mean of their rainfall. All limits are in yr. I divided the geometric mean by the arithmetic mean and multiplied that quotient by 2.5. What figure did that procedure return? 2.27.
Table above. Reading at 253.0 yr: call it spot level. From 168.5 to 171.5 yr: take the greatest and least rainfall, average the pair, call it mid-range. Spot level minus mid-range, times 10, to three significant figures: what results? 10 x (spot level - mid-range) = 28.1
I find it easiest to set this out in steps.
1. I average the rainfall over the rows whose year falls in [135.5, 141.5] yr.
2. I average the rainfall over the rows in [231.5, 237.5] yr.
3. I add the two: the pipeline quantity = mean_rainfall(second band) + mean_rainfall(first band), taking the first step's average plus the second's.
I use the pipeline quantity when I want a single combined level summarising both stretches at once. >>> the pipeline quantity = 38.0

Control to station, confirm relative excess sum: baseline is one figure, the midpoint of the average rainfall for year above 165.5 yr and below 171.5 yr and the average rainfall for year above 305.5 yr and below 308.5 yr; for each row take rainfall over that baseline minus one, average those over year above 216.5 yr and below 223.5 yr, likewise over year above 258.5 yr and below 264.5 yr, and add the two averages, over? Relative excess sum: 0.00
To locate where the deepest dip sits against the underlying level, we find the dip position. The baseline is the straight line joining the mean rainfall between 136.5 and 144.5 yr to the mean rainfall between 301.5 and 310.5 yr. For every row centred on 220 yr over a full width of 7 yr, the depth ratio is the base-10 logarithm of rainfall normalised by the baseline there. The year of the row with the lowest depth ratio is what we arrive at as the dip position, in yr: 219.0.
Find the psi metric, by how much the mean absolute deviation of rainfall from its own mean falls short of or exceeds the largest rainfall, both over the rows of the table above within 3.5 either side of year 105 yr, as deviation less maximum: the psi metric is -18.6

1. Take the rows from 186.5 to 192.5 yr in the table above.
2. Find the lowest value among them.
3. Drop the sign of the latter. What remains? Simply 17.1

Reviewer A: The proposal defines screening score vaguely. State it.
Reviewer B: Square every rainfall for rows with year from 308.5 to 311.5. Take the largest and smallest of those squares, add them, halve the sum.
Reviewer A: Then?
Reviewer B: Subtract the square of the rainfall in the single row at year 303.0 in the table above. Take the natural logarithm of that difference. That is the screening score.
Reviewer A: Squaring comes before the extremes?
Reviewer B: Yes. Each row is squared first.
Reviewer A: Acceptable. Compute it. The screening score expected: 3.1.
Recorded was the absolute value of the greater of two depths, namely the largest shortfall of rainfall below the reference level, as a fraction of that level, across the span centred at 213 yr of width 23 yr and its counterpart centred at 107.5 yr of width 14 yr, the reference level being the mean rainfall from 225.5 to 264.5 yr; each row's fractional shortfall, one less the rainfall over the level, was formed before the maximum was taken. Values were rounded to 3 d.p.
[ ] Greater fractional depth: 0.182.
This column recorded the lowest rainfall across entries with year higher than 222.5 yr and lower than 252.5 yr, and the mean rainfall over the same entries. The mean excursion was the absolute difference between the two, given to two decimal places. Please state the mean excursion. 0.98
